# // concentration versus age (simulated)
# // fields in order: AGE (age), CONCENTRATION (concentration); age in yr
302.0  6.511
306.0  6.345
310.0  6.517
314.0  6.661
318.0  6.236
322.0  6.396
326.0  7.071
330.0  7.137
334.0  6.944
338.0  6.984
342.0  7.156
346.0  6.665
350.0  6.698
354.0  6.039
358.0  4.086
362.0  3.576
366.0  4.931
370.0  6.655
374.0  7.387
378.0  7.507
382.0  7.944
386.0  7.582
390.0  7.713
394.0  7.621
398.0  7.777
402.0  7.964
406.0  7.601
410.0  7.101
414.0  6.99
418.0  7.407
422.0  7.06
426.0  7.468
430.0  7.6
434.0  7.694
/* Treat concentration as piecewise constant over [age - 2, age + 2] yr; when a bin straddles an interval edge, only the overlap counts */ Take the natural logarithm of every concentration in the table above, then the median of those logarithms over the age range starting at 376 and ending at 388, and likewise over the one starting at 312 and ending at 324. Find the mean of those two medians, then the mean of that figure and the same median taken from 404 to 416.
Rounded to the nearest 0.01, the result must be 1.95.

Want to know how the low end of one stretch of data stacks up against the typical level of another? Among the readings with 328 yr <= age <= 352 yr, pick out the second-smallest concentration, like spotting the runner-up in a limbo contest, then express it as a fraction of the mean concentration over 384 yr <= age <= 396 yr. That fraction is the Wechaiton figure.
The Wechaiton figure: 0.88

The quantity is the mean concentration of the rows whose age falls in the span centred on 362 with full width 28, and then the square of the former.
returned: 32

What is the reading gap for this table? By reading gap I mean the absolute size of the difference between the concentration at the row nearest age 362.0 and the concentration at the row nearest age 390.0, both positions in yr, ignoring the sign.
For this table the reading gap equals 4.1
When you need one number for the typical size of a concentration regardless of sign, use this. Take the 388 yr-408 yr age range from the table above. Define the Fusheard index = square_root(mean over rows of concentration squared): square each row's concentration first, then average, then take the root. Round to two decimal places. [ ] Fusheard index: 7.74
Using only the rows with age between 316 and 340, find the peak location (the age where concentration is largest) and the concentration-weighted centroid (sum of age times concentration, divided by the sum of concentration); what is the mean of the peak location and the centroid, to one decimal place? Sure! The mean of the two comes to 329.1 yr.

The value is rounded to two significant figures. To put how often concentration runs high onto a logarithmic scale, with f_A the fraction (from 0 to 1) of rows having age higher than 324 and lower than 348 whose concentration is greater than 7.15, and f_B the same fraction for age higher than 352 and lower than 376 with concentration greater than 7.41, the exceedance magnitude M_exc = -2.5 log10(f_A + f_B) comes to 1.9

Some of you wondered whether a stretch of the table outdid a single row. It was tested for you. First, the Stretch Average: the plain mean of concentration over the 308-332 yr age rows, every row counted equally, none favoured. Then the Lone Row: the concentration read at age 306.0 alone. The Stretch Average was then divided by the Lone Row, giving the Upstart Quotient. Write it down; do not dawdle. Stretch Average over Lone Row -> 1.1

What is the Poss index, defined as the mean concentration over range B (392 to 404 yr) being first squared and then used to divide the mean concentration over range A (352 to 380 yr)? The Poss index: 0.095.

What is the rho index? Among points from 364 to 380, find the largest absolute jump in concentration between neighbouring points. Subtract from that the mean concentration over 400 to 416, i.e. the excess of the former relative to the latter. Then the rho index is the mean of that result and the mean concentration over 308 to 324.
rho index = 0.4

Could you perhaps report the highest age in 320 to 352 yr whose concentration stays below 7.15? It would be 350.0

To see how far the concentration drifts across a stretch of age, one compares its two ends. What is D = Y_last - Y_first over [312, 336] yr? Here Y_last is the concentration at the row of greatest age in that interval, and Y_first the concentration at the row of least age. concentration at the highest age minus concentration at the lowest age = 0.28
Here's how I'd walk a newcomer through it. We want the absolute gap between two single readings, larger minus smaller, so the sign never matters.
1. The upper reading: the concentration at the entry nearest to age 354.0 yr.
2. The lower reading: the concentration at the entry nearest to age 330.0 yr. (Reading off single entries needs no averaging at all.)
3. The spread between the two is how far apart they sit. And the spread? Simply 1.1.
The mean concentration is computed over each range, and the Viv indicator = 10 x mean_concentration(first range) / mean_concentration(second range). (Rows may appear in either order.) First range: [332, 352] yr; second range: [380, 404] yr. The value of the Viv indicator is 8.87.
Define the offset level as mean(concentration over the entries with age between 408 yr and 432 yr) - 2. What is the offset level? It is 5.3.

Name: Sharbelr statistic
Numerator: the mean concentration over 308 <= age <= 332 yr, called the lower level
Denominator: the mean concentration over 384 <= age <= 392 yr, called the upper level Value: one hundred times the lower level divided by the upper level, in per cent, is 87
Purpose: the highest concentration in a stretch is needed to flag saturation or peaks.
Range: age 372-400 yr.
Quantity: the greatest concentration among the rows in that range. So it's 7.944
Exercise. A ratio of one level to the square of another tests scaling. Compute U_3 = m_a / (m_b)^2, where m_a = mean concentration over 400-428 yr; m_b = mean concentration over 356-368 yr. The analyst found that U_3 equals 0.418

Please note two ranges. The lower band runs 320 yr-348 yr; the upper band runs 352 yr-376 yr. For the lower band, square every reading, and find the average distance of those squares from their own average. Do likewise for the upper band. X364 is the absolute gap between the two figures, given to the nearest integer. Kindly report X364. 11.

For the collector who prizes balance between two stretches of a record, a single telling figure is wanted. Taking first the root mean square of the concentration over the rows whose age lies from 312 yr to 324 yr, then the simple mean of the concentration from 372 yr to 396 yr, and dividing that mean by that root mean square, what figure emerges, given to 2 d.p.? 1.19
